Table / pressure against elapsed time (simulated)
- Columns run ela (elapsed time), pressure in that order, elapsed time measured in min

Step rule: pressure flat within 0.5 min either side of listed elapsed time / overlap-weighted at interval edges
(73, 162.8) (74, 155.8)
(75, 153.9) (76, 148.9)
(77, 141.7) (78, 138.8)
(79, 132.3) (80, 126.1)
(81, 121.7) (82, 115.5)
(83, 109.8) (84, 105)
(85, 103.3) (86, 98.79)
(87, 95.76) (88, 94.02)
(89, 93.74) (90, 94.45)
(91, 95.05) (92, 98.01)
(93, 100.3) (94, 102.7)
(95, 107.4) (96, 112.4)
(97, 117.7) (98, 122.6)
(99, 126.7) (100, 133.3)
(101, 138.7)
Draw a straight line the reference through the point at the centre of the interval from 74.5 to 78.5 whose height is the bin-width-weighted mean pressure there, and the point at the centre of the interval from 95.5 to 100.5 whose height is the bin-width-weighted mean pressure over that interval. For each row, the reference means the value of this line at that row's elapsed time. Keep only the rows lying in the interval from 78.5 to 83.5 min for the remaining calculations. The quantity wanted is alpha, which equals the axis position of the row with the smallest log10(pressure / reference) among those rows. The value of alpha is 83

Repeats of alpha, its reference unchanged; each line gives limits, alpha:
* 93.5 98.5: 94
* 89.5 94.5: 90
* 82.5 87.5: 87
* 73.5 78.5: 78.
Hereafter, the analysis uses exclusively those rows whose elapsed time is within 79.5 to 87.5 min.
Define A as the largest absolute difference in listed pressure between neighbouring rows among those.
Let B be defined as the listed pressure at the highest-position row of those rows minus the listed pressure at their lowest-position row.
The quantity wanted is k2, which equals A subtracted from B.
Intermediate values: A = 6.2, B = -30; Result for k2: -37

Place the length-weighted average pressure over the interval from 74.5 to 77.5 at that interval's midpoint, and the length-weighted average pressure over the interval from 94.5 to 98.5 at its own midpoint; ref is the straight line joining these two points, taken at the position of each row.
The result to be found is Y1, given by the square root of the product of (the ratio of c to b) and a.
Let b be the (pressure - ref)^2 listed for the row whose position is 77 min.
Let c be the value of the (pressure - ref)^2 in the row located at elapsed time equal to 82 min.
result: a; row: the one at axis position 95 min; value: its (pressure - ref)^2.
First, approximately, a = 101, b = 24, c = 527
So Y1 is 48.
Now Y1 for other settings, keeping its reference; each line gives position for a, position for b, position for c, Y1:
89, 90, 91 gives 31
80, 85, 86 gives 17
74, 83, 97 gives 1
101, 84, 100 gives 25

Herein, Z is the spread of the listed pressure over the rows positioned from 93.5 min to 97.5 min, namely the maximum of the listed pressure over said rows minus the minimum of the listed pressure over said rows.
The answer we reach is 15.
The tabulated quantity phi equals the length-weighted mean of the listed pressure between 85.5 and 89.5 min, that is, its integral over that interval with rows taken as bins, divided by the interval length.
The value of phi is 96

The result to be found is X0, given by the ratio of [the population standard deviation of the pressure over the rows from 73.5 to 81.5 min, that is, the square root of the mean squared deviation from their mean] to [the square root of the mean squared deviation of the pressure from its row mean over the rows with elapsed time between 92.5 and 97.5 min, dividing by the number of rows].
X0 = 1.9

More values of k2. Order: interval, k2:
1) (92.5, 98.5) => 17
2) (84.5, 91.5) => -13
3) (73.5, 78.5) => -24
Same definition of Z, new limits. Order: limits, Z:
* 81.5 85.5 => 12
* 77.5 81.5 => 17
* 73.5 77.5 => 14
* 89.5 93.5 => 6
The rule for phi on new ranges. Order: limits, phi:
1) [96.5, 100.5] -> 125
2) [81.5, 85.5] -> 108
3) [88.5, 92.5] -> 95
